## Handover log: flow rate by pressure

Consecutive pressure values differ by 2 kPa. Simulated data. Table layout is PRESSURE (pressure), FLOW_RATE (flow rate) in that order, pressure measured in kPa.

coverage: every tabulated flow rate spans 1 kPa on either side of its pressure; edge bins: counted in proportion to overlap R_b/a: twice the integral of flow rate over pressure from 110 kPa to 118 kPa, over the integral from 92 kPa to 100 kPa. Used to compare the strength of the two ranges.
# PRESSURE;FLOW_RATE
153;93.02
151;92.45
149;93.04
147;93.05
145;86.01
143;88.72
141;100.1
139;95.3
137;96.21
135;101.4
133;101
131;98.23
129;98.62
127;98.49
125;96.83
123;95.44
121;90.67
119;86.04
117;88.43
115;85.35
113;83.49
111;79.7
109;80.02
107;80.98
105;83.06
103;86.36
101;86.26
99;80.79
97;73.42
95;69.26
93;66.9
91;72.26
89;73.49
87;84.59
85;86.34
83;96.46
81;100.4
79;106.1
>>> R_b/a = 2.32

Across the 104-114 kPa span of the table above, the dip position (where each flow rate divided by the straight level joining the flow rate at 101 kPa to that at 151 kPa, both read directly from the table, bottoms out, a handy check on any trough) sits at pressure 111 kPa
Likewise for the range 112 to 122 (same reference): 113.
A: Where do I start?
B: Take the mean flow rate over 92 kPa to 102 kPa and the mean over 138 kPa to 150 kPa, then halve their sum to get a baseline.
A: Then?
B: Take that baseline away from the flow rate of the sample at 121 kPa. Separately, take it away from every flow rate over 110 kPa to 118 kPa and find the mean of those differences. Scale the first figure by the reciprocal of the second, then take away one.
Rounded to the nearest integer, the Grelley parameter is 28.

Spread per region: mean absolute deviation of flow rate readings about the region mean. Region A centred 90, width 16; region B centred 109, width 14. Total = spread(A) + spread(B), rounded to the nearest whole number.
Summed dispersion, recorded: 11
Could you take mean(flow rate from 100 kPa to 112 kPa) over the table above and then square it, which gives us 6844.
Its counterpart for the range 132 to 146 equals 9127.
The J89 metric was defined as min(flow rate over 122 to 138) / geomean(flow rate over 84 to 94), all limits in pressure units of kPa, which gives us 1.25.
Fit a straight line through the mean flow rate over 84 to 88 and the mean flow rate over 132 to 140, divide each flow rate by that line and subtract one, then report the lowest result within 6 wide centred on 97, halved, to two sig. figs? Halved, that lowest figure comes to -0.11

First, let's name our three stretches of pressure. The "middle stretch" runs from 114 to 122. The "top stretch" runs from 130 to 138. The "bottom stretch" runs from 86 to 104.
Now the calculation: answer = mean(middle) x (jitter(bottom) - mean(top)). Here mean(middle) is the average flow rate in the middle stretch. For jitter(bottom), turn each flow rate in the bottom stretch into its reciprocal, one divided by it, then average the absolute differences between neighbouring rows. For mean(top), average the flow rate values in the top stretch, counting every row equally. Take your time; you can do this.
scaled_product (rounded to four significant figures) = -8693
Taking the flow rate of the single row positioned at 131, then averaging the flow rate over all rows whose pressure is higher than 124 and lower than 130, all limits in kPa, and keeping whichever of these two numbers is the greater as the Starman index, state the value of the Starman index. 98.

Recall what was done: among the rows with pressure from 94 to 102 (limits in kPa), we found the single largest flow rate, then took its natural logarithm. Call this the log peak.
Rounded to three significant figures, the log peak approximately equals 4.46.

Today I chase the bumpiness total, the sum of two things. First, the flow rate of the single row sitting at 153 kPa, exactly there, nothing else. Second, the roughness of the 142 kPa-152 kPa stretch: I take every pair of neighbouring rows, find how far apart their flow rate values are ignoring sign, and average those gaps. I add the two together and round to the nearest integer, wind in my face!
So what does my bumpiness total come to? 96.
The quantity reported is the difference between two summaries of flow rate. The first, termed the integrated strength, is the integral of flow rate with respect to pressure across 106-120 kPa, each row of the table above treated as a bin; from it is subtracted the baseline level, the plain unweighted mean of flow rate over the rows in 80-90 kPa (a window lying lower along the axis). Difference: 1080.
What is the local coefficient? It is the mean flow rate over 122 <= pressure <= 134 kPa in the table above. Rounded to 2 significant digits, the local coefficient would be 98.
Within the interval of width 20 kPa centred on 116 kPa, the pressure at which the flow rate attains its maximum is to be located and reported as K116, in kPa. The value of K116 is 125 kPa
